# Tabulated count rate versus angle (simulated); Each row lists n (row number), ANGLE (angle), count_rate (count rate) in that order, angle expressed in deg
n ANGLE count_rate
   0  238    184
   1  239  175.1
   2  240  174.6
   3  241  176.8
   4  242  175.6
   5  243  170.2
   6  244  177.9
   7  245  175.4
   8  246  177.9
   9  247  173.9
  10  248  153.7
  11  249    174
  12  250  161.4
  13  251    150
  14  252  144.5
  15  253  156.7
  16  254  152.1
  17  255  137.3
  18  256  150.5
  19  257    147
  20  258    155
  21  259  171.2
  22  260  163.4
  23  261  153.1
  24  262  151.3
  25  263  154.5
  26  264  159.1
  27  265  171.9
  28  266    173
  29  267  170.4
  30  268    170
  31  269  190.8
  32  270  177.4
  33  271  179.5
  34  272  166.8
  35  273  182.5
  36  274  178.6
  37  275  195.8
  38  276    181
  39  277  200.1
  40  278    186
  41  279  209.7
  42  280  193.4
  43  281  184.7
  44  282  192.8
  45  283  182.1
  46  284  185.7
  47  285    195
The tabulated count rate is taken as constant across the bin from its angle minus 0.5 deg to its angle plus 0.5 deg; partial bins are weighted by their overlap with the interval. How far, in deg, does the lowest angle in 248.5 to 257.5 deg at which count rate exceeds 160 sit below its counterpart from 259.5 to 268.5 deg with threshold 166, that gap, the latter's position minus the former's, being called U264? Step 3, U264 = 16 deg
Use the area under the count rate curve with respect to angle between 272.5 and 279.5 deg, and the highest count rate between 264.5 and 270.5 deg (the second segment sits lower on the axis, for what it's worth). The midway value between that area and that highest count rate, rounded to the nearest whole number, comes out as 762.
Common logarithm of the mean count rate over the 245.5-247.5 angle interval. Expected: 2.25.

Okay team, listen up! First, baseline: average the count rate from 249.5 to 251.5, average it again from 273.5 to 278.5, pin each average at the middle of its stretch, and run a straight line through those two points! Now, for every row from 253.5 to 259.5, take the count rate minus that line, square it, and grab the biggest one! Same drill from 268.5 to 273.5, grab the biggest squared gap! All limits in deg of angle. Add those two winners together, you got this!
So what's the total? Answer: 852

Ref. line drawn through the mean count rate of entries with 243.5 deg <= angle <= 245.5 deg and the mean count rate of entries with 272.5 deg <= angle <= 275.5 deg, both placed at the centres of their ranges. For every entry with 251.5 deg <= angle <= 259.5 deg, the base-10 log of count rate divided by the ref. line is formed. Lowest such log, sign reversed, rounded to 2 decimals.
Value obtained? 0.12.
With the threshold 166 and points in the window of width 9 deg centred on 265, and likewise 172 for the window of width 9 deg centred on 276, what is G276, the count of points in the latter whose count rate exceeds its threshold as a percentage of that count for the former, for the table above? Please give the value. 160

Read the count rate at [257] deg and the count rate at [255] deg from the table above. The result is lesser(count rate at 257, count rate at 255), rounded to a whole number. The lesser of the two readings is 137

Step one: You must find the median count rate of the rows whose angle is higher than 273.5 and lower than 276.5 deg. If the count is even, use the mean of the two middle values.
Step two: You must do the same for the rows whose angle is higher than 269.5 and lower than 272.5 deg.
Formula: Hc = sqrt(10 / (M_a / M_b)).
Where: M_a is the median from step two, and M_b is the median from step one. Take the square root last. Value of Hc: 3.19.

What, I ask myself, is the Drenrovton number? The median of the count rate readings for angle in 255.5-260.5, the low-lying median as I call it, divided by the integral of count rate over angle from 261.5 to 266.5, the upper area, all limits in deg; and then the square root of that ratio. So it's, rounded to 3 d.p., 0.437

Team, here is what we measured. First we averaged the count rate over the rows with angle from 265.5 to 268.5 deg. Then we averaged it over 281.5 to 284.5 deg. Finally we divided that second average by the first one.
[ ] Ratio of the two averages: 1.09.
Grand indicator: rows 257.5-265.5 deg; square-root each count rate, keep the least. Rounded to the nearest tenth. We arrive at 12.3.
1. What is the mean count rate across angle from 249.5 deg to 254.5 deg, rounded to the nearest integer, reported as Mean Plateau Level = 153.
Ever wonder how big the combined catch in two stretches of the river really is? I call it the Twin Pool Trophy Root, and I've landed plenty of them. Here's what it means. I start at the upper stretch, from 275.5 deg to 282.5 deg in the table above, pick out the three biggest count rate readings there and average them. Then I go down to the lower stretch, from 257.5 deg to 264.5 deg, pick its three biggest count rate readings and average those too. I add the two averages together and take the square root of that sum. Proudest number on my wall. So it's 19.1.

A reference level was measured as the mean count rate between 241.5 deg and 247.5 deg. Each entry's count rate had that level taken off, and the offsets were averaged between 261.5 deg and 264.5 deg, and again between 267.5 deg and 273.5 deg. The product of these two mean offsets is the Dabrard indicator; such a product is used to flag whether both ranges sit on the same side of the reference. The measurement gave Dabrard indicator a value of -54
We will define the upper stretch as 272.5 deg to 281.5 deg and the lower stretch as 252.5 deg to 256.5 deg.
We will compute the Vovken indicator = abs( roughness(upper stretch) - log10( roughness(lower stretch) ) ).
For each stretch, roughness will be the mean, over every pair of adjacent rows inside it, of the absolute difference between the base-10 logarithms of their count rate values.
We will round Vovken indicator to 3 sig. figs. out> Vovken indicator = 1.52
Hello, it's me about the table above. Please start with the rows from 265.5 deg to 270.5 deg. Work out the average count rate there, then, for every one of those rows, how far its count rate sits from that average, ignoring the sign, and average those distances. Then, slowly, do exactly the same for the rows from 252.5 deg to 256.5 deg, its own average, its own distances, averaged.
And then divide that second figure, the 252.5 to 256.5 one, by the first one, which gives 1.0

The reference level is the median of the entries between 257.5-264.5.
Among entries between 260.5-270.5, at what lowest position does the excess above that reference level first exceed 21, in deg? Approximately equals 269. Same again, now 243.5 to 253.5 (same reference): 244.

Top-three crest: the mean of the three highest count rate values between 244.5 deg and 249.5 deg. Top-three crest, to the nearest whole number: 176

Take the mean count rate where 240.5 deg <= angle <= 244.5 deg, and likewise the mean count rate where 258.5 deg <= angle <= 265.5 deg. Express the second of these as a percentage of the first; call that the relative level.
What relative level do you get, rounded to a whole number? 92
